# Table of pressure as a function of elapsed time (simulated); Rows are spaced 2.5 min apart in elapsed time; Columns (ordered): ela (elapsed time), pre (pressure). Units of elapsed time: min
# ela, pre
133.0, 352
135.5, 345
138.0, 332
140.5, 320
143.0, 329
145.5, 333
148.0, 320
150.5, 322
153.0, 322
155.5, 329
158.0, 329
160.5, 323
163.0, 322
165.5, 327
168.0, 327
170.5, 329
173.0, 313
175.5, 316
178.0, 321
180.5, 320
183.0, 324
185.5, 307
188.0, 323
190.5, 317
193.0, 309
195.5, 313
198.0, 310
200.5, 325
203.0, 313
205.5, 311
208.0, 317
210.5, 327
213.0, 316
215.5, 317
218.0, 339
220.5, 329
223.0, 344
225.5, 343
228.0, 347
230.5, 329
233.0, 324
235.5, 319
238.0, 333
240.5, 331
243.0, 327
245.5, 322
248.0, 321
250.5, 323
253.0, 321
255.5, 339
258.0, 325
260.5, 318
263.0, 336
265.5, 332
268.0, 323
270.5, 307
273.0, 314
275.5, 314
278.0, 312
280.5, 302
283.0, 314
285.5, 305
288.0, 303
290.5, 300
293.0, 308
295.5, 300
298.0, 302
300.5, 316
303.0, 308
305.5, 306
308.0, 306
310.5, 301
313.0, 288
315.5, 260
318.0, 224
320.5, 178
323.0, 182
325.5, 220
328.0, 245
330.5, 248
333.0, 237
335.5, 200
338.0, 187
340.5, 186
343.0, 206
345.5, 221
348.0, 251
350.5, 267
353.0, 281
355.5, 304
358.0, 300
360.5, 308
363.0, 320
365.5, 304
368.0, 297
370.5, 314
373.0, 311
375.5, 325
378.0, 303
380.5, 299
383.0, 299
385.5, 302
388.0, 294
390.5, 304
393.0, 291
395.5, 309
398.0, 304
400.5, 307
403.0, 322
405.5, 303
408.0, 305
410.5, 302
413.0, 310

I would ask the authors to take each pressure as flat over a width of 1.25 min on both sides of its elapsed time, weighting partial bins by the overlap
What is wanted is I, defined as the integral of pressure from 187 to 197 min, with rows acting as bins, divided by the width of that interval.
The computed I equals 315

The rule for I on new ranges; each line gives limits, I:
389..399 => 302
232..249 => 325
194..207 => 314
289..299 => 303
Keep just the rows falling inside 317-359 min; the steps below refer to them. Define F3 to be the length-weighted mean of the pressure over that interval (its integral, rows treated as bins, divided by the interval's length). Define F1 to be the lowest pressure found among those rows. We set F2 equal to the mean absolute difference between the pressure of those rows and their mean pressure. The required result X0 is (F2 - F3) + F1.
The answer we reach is -20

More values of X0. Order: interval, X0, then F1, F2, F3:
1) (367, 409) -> -8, 291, 7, 305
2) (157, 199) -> -6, 307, 6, 319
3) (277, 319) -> -60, 224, 14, 298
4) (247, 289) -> -7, 302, 9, 318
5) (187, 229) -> -4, 309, 11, 323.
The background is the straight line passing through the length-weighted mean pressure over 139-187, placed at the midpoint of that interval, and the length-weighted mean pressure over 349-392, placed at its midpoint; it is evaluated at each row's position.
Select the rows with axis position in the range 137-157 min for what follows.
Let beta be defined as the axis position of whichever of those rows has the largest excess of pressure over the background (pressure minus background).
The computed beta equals 145.5 min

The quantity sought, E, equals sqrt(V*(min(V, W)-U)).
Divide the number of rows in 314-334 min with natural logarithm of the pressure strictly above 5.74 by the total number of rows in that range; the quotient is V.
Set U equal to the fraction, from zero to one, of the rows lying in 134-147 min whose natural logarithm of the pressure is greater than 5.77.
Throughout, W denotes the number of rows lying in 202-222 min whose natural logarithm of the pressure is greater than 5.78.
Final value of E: 0.0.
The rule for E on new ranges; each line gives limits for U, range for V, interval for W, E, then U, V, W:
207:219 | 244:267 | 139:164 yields 0.8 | 0.40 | 1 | 4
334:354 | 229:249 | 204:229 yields 1.0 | 0.00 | 1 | 6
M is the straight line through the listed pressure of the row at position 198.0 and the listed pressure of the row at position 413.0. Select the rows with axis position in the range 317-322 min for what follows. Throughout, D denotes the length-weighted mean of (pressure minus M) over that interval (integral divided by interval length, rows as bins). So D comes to -111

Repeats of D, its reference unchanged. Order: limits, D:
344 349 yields -76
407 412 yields -6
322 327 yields -106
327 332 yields -64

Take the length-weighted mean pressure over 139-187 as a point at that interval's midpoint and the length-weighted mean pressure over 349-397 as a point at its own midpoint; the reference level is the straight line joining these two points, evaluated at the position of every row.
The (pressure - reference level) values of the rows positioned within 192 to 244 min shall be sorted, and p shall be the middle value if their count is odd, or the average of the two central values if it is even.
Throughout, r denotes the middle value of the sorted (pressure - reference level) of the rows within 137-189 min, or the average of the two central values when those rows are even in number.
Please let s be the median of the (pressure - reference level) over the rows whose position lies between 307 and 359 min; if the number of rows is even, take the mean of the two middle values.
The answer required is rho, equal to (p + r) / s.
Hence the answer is -0.1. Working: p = 8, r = 0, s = -61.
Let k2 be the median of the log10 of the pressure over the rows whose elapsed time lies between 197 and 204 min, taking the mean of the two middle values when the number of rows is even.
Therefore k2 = 2.50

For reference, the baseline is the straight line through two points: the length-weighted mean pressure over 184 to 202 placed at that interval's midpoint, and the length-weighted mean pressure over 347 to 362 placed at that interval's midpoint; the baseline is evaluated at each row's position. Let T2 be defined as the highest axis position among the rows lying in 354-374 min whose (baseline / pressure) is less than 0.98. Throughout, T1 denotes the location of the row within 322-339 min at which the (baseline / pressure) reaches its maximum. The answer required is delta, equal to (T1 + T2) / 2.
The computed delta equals 348.0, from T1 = 323.0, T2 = 373.0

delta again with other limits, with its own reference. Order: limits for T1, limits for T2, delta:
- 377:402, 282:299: 343.0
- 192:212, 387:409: 300.5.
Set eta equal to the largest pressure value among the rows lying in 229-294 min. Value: 339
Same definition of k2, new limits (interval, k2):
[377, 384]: 2.48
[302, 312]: 2.49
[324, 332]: 2.39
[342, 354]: 2.40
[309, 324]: 2.38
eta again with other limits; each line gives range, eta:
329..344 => 248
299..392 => 325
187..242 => 347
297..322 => 316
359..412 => 325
